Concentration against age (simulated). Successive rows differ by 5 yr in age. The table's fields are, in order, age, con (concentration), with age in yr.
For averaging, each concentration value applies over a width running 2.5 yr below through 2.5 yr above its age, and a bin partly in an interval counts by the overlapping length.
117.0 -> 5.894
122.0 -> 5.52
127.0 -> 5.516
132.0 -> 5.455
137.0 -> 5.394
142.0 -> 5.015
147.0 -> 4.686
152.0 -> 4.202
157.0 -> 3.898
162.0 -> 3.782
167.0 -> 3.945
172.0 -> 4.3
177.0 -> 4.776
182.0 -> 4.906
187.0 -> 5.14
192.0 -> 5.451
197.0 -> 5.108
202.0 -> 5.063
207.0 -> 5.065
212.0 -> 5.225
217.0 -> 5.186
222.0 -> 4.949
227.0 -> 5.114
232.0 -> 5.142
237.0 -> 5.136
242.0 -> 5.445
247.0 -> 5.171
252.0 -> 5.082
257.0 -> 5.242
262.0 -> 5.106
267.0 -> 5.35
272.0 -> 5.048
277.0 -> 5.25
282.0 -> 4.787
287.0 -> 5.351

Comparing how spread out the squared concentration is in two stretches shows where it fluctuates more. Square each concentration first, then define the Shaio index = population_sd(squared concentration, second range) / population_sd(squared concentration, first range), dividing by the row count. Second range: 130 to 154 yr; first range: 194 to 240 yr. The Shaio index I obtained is 5.9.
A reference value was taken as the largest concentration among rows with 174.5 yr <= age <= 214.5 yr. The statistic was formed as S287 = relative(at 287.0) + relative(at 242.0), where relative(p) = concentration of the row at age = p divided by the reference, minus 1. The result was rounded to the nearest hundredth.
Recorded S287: -0.02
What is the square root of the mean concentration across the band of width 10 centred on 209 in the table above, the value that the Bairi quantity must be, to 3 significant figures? 2.27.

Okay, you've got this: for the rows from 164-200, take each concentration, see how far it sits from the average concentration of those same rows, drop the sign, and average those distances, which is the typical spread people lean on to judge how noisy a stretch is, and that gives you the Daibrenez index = 0.40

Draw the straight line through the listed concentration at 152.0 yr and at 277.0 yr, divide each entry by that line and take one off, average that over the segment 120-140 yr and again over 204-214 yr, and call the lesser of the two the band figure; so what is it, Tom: 0.10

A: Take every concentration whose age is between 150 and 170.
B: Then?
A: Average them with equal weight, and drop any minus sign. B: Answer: 3.96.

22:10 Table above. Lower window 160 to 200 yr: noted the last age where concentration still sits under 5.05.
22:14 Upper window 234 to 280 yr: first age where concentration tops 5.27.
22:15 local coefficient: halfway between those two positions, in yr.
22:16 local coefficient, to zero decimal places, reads 212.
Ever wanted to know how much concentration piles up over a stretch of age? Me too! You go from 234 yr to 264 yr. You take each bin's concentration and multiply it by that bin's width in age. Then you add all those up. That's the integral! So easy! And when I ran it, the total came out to 155.9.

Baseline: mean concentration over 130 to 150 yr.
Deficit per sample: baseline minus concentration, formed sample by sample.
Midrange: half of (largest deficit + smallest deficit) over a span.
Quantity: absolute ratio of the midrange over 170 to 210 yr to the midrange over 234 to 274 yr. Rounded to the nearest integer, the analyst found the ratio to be 2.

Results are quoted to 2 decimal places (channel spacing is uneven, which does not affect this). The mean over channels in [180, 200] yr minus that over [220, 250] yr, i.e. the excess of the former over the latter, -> -0.01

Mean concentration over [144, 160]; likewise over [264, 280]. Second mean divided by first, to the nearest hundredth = 1.22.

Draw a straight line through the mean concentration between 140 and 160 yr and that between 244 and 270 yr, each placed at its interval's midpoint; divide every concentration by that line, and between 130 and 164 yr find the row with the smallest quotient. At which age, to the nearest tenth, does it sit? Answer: 162.0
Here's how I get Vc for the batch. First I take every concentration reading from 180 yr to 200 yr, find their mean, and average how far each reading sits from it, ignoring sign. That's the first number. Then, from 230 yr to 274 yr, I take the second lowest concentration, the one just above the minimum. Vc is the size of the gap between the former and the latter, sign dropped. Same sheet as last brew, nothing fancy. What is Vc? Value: 4.93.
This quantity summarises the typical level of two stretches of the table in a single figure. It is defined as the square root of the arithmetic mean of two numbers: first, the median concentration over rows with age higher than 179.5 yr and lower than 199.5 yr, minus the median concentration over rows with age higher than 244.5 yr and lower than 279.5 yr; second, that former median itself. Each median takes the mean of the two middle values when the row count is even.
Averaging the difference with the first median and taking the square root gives 1.59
